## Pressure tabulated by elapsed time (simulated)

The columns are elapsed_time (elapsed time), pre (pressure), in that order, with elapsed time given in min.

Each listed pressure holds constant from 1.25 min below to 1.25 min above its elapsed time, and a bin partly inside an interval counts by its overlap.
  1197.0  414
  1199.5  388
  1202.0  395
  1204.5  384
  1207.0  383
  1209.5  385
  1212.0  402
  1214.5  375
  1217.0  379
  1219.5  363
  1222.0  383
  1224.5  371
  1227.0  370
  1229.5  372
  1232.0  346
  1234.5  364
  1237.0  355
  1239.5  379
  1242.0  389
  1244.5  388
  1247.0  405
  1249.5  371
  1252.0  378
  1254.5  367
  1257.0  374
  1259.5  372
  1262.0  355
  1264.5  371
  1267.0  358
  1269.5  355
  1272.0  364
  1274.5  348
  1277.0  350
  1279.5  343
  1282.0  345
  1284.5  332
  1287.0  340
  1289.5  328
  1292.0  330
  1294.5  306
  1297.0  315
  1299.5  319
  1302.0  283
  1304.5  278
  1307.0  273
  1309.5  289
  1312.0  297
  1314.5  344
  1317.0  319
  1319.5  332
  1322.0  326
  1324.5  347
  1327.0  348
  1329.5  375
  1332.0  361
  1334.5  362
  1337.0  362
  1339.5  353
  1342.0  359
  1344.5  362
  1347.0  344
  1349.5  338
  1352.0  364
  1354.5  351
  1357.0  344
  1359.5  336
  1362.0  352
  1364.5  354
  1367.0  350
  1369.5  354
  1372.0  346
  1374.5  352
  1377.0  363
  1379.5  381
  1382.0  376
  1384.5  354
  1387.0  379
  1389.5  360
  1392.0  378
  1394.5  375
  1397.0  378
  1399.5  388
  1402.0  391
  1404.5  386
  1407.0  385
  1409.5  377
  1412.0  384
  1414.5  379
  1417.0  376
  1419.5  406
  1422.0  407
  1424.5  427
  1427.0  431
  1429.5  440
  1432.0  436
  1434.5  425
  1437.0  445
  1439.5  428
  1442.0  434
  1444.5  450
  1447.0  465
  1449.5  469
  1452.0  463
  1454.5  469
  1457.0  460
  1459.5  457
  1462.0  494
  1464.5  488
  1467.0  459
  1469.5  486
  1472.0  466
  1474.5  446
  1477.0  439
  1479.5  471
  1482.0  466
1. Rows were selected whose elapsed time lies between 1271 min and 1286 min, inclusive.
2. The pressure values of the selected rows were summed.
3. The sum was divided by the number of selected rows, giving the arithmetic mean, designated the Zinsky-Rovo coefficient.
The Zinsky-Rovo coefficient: 347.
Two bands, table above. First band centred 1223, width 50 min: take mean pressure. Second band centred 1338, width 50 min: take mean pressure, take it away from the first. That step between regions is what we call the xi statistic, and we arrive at 30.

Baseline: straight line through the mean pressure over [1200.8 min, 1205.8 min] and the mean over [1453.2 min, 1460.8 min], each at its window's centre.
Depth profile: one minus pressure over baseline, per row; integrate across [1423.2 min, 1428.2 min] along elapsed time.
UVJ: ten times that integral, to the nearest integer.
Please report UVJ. 3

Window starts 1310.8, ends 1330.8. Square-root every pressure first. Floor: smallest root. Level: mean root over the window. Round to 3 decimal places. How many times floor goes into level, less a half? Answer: 0.563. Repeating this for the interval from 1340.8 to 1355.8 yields 0.522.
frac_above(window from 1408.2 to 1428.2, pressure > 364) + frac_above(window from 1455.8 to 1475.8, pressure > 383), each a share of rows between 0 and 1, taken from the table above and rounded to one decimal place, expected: 2.0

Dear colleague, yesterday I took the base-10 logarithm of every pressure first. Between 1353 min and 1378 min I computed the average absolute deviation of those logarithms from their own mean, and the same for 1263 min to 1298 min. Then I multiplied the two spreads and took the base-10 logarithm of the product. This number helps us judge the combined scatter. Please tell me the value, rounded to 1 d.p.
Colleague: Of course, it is -3.9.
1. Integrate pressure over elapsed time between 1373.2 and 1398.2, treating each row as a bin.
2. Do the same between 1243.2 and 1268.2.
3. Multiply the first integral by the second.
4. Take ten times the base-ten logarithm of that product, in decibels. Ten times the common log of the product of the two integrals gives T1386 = 79.4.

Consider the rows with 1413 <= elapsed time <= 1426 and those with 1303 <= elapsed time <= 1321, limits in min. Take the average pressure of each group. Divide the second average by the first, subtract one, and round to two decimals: -0.24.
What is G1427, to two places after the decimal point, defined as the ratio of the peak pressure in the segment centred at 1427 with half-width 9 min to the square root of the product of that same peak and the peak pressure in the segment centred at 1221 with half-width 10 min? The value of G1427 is 1.05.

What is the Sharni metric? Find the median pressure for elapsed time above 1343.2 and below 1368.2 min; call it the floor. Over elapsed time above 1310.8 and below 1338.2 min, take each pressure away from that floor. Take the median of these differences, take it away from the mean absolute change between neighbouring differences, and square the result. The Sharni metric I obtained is 144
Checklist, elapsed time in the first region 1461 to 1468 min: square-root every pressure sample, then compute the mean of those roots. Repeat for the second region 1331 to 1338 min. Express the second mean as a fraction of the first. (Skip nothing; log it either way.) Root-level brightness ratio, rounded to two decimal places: 0.87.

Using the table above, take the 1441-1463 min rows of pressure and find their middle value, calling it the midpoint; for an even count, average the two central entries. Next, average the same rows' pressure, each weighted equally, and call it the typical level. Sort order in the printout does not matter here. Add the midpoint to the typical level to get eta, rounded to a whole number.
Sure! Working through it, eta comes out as 925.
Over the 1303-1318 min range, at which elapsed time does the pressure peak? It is 1314.5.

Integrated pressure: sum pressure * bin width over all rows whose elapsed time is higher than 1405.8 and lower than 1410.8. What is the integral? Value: 1905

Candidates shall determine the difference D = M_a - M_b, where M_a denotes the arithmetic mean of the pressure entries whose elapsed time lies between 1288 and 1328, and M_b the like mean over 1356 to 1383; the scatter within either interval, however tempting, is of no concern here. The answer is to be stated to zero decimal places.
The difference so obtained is -41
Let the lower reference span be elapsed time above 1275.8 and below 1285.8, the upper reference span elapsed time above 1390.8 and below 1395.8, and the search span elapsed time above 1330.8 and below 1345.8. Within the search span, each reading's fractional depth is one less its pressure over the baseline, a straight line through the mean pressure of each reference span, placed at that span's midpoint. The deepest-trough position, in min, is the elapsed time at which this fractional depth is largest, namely 1339.5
